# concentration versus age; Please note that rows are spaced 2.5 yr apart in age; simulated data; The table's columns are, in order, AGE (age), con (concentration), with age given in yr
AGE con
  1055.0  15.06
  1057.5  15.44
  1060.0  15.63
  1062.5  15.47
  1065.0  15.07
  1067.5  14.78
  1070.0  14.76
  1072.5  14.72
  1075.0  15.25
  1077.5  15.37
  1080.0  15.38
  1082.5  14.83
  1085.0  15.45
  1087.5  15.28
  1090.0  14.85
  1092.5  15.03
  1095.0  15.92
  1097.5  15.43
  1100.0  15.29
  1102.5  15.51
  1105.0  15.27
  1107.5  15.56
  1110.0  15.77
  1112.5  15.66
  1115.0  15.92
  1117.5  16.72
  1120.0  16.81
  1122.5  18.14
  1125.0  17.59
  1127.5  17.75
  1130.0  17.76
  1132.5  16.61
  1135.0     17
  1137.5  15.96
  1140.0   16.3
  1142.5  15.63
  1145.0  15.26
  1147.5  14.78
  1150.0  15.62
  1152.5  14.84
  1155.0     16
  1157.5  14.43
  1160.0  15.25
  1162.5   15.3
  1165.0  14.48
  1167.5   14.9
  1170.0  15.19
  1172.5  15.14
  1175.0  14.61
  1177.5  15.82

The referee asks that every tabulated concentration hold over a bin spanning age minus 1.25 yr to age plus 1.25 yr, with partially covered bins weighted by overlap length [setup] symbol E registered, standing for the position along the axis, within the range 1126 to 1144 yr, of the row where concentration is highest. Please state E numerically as 1130.0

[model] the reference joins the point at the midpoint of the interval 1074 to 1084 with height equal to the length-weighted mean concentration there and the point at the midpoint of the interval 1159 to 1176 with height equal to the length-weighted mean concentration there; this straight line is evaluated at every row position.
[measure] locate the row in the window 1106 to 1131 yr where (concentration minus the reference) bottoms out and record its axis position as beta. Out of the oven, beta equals 1107.5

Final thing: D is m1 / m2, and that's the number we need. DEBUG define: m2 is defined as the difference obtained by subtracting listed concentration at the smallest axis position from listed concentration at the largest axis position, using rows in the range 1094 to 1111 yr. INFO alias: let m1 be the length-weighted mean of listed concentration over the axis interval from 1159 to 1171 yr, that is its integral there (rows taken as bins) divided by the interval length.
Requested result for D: -100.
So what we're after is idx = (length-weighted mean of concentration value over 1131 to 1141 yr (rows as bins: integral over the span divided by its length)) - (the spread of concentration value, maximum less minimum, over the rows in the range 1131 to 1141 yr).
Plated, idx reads 15.5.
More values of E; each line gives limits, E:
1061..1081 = 1062.5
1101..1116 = 1115.0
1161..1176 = 1162.5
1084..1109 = 1095.0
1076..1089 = 1085.0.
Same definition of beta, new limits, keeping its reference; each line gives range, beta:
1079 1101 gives 1082.5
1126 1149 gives 1147.5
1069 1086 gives 1072.5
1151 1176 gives 1157.5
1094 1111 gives 1105.0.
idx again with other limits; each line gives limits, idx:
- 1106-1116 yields 15.4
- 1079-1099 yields 14.2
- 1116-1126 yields 15.9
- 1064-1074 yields 14.5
